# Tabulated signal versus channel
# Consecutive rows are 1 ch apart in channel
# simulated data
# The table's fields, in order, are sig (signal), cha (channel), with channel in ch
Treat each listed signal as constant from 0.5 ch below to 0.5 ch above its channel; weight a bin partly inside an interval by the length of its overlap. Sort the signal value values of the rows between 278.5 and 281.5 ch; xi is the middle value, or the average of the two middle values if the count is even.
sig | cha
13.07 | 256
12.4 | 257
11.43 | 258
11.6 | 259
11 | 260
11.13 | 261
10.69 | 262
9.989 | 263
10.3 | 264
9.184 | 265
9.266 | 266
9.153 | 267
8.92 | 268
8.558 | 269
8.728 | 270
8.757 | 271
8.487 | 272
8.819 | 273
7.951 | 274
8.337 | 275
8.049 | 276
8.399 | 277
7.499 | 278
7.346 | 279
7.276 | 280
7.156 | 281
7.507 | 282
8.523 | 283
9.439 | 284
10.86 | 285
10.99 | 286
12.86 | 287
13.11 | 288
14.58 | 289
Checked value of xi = 7.3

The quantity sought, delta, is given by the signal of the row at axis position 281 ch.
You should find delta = 7.156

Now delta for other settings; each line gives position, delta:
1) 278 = 7.499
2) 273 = 8.819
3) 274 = 7.951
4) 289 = 14.58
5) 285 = 10.86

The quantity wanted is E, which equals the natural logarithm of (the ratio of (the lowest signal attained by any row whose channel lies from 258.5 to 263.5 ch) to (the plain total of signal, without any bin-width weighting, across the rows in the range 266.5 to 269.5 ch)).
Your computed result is -1.0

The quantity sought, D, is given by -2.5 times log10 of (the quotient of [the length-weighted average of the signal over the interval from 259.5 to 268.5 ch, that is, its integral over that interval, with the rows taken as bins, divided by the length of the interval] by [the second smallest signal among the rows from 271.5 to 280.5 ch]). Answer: -0.33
